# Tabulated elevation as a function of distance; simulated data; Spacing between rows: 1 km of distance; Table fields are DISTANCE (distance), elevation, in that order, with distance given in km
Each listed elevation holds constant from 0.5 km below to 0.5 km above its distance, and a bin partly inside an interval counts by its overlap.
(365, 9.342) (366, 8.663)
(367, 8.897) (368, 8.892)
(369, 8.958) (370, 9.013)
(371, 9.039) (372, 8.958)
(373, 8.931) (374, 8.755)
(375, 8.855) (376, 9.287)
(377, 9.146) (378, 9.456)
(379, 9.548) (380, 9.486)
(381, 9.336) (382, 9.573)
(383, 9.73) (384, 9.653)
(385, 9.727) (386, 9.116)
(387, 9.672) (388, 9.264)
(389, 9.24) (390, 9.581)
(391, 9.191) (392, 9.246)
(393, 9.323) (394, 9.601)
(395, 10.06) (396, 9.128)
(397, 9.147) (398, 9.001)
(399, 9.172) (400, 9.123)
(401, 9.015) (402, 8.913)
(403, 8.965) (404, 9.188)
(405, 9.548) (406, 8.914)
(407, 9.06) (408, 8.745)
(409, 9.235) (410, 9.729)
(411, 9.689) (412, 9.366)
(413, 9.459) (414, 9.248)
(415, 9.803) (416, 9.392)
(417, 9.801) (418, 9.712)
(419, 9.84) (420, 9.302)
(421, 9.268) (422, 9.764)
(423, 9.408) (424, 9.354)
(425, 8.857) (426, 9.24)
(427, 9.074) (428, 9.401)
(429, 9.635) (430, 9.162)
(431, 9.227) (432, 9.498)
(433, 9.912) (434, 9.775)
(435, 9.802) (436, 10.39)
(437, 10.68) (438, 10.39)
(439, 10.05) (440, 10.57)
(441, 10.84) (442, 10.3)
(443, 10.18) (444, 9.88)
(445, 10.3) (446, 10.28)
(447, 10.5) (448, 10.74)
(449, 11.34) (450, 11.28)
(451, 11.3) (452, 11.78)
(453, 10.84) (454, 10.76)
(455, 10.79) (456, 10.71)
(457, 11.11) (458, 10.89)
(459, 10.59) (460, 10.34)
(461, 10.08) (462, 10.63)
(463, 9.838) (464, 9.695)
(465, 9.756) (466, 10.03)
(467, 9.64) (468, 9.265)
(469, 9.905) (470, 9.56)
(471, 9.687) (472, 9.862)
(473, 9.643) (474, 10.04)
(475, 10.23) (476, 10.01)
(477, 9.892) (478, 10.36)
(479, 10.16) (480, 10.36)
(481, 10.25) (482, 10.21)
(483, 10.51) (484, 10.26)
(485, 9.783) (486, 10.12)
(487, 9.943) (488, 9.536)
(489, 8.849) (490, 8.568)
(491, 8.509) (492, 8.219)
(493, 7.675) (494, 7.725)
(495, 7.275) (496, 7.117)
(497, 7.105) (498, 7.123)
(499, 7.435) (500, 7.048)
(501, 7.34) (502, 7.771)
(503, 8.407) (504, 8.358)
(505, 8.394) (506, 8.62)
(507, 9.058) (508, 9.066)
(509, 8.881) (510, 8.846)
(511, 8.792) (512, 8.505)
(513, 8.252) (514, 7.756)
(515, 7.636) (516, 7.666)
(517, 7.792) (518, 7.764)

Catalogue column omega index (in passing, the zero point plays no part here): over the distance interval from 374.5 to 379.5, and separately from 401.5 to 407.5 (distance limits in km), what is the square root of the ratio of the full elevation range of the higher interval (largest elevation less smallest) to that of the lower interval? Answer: 1.0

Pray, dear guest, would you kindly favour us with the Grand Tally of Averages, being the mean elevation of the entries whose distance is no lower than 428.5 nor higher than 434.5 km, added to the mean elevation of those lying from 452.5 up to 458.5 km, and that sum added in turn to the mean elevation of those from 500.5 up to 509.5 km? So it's 28.8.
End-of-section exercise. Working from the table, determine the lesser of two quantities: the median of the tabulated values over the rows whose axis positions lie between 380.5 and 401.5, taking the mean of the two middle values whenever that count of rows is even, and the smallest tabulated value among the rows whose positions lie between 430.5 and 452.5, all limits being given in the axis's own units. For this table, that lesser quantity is 9.2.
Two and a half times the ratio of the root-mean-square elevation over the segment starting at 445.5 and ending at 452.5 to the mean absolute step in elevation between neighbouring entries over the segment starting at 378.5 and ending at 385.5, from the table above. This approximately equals 219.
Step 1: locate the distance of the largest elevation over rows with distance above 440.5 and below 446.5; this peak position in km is 441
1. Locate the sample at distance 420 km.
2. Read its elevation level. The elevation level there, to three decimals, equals 9.302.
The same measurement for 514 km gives 7.756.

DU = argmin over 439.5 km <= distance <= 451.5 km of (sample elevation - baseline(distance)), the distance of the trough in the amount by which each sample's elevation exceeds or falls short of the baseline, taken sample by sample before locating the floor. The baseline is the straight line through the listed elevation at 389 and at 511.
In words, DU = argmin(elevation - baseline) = 444 km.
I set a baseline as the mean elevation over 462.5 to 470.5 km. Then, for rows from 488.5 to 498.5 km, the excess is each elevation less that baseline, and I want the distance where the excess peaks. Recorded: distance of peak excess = 489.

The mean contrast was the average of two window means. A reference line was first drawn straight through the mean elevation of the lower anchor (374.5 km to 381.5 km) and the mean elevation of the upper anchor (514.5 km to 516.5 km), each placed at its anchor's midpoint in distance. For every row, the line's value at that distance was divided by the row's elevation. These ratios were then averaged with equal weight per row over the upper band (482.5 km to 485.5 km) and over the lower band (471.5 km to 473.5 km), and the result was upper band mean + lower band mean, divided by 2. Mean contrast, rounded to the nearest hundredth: 0.81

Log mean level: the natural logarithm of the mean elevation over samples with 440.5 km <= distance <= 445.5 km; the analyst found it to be 2.33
